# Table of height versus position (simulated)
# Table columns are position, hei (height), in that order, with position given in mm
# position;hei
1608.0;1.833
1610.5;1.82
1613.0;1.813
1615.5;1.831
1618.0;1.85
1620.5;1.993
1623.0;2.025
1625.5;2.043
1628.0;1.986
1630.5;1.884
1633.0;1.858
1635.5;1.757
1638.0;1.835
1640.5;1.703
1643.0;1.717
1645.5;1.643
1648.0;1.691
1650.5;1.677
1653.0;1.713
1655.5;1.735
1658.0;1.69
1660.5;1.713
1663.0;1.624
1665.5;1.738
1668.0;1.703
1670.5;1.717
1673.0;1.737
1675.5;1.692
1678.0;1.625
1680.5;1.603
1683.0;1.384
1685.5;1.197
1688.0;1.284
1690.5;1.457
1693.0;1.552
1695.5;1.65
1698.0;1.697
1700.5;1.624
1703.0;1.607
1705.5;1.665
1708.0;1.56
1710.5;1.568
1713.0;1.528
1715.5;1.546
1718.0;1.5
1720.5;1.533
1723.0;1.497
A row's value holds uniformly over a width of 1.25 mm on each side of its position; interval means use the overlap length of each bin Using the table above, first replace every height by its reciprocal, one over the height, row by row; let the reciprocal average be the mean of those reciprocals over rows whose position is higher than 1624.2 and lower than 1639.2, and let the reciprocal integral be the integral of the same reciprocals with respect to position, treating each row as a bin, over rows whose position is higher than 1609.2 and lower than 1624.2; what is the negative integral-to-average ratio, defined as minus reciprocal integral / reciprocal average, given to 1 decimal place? -15.0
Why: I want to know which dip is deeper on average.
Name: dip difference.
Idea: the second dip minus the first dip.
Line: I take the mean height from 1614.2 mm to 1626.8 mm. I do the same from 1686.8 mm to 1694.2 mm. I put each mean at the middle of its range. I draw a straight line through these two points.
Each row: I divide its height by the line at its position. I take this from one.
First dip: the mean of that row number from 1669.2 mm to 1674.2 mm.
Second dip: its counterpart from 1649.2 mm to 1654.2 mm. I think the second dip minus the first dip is 0.11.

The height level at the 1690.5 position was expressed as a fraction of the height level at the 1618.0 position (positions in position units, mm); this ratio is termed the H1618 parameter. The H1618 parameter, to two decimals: 0.79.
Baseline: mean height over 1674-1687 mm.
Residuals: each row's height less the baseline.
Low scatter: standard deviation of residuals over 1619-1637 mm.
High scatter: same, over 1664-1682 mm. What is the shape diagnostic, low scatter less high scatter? 0.05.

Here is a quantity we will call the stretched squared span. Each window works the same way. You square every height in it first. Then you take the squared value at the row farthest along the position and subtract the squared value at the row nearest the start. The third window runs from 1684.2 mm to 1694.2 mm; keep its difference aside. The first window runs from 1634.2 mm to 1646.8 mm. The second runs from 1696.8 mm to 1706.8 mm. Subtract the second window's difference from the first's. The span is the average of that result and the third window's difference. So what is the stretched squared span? 0.3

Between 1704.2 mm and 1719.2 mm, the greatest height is 1.665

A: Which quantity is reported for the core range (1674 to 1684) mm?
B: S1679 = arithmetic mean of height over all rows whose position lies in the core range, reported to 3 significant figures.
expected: 1.58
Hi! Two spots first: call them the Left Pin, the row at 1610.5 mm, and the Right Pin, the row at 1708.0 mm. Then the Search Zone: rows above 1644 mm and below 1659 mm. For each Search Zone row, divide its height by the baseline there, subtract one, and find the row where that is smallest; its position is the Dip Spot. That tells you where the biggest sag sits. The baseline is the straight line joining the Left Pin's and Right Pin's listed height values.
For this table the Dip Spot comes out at 1645.5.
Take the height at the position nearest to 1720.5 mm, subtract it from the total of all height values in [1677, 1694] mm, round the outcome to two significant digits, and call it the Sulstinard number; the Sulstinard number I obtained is 8.6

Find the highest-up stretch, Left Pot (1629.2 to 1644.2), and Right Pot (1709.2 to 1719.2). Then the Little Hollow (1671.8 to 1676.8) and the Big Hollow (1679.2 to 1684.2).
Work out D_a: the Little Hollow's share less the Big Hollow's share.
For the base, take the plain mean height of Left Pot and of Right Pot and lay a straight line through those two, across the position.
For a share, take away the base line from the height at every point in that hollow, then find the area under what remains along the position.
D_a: 1.0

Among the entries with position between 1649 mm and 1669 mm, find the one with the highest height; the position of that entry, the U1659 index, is 1665.5 mm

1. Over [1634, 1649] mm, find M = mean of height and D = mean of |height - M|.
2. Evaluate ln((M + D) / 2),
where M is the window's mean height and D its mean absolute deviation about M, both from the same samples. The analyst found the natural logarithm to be -0.12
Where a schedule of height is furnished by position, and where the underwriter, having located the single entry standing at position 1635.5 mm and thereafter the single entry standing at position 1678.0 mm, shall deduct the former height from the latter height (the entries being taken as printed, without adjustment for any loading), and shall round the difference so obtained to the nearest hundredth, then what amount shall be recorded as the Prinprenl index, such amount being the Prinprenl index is -0.13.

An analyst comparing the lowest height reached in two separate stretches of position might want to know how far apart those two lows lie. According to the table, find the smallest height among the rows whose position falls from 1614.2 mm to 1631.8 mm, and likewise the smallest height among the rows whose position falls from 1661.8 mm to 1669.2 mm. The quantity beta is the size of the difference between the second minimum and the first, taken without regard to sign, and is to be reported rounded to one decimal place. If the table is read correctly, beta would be 0.2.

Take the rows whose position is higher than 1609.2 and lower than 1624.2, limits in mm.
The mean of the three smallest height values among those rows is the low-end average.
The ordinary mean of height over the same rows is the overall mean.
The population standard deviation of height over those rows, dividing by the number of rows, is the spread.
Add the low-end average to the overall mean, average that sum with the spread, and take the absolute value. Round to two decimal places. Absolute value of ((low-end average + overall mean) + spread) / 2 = 1.90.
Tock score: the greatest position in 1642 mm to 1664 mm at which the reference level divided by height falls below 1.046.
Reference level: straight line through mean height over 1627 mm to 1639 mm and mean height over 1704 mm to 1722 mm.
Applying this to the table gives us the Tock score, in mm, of 1660.5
